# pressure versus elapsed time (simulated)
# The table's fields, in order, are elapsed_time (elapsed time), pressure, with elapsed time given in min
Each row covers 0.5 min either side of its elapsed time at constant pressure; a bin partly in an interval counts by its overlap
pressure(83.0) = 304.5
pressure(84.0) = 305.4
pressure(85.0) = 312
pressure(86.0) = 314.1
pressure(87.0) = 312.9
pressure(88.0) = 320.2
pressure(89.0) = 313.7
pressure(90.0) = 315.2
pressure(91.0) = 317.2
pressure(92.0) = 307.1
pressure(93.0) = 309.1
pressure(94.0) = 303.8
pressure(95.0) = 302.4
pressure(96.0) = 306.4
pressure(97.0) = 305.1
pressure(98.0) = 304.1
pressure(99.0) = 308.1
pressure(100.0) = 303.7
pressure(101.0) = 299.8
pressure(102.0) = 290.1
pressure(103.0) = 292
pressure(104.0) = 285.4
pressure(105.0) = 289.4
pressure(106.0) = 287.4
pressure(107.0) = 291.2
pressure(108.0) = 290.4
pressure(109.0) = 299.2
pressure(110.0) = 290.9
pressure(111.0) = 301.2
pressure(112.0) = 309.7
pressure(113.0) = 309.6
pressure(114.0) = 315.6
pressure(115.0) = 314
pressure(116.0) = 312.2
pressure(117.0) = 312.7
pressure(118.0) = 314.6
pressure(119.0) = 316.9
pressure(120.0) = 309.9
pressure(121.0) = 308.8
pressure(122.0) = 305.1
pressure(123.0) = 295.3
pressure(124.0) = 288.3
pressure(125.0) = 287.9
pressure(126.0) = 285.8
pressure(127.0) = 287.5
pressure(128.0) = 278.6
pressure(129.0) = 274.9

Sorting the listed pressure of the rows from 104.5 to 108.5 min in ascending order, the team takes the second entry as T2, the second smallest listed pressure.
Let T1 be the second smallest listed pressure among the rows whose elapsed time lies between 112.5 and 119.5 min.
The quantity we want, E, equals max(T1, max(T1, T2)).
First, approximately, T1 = 312.2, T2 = 289.4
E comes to 312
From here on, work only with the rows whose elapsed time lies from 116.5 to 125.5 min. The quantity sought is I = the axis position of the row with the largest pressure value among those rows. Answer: 119.0 min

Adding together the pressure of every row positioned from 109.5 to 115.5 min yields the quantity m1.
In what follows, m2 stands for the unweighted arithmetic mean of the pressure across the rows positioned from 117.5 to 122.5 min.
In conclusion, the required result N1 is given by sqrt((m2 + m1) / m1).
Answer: 1.08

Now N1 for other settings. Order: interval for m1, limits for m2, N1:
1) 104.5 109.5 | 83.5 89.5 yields 1.10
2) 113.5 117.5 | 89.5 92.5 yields 1.12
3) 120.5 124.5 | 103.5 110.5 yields 1.11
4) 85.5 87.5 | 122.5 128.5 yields 1.21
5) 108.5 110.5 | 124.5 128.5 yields 1.22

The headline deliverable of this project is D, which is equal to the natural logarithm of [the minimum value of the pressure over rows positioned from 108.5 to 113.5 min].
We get 5.67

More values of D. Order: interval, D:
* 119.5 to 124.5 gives 5.66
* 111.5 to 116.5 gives 5.74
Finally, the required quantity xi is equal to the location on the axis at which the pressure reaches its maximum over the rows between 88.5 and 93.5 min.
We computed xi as 91.0 min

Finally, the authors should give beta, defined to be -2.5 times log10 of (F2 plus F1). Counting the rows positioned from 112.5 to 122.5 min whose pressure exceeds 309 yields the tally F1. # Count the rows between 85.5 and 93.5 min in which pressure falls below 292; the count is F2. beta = -2.3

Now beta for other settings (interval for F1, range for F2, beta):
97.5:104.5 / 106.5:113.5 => -1.2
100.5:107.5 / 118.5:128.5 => -1.7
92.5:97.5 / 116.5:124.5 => -0.8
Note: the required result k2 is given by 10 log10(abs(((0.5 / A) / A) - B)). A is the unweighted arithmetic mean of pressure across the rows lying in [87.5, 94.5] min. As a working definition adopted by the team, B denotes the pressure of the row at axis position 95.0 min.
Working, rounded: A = 312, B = 302.4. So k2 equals 24.81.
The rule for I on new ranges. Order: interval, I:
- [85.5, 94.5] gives 88.0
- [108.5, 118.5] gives 114.0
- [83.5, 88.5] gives 88.0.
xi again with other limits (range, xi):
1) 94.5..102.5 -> 99.0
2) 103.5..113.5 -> 112.0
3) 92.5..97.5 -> 93.0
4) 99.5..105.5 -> 100.0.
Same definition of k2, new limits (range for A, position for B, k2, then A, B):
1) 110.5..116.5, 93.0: 24.90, 310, 309.1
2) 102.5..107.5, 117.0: 24.95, 289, 312.7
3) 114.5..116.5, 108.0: 24.63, 313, 290.4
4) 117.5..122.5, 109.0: 24.76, 311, 299.2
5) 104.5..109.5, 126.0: 24.56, 292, 285.8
